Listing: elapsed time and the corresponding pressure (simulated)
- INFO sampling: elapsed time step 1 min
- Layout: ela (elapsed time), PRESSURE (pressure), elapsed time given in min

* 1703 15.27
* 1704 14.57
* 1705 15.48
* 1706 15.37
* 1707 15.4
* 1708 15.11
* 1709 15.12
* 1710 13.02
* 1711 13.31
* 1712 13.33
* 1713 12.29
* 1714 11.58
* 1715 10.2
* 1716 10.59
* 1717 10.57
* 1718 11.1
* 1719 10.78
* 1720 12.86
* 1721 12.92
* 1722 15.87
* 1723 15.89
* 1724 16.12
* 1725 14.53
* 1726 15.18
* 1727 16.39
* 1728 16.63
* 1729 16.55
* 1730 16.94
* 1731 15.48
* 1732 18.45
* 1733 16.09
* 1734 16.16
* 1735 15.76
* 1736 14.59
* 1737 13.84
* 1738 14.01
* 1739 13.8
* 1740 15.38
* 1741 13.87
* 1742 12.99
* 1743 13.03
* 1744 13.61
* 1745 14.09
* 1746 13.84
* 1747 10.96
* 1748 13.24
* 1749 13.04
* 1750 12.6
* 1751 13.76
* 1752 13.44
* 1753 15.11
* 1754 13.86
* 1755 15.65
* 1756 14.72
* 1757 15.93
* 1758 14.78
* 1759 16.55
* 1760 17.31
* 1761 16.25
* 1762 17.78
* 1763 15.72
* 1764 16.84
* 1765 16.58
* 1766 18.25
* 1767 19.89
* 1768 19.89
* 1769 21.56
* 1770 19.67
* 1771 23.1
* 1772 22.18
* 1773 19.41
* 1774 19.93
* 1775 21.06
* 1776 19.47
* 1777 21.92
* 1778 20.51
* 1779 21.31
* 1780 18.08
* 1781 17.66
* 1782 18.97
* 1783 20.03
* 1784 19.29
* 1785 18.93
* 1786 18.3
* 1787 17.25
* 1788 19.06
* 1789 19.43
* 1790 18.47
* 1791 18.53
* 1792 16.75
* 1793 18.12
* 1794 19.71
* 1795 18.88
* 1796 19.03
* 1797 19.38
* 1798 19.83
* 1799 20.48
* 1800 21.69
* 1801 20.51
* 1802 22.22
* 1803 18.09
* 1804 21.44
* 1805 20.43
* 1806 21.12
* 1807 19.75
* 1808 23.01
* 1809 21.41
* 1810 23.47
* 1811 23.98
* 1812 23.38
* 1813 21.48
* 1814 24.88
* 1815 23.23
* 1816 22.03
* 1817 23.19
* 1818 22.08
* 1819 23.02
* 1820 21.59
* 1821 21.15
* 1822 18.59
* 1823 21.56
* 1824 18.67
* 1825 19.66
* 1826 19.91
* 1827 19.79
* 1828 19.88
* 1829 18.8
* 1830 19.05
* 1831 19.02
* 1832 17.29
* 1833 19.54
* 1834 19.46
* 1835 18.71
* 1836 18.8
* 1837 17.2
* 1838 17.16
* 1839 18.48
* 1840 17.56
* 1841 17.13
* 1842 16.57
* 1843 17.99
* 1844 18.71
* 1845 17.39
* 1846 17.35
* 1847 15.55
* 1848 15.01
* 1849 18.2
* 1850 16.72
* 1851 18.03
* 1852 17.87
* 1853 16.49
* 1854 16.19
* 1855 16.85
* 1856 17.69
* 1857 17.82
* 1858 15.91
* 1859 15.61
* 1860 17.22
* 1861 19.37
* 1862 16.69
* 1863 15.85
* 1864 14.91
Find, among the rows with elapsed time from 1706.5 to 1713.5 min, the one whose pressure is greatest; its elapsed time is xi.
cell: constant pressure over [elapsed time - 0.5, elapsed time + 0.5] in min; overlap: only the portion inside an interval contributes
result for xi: 1707 min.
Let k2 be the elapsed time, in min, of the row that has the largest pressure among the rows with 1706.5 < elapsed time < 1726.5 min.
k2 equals 1724 min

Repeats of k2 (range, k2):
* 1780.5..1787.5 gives 1783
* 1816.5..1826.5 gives 1817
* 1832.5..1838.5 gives 1833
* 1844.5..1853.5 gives 1849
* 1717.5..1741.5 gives 1732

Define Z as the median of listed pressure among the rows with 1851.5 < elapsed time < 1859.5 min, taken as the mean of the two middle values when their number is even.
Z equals 16.7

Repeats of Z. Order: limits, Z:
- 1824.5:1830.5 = 19.7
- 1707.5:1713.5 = 13.3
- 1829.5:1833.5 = 19.0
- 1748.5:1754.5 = 13.6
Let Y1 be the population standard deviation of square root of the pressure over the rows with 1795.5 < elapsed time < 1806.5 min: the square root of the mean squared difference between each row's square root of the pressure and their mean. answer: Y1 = 0.131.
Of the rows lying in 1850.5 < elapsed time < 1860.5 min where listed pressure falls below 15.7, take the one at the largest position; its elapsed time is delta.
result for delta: 1859 min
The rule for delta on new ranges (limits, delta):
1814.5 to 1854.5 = 1848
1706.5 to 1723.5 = 1721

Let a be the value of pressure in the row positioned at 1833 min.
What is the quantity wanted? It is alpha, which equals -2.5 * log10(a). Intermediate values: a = 19.54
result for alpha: -3.23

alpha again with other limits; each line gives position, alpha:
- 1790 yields -3.17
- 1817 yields -3.41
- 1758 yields -2.92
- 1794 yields -3.24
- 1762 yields -3.12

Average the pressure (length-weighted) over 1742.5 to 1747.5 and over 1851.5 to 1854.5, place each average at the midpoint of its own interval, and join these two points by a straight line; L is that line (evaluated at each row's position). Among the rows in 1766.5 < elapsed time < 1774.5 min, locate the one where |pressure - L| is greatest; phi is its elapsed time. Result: 1771 min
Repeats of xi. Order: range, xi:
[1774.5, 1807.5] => 1802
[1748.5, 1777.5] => 1771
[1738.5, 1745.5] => 1740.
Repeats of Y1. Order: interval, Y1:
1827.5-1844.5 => 0.113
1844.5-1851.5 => 0.138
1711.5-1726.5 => 0.286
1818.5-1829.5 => 0.149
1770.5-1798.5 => 0.162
